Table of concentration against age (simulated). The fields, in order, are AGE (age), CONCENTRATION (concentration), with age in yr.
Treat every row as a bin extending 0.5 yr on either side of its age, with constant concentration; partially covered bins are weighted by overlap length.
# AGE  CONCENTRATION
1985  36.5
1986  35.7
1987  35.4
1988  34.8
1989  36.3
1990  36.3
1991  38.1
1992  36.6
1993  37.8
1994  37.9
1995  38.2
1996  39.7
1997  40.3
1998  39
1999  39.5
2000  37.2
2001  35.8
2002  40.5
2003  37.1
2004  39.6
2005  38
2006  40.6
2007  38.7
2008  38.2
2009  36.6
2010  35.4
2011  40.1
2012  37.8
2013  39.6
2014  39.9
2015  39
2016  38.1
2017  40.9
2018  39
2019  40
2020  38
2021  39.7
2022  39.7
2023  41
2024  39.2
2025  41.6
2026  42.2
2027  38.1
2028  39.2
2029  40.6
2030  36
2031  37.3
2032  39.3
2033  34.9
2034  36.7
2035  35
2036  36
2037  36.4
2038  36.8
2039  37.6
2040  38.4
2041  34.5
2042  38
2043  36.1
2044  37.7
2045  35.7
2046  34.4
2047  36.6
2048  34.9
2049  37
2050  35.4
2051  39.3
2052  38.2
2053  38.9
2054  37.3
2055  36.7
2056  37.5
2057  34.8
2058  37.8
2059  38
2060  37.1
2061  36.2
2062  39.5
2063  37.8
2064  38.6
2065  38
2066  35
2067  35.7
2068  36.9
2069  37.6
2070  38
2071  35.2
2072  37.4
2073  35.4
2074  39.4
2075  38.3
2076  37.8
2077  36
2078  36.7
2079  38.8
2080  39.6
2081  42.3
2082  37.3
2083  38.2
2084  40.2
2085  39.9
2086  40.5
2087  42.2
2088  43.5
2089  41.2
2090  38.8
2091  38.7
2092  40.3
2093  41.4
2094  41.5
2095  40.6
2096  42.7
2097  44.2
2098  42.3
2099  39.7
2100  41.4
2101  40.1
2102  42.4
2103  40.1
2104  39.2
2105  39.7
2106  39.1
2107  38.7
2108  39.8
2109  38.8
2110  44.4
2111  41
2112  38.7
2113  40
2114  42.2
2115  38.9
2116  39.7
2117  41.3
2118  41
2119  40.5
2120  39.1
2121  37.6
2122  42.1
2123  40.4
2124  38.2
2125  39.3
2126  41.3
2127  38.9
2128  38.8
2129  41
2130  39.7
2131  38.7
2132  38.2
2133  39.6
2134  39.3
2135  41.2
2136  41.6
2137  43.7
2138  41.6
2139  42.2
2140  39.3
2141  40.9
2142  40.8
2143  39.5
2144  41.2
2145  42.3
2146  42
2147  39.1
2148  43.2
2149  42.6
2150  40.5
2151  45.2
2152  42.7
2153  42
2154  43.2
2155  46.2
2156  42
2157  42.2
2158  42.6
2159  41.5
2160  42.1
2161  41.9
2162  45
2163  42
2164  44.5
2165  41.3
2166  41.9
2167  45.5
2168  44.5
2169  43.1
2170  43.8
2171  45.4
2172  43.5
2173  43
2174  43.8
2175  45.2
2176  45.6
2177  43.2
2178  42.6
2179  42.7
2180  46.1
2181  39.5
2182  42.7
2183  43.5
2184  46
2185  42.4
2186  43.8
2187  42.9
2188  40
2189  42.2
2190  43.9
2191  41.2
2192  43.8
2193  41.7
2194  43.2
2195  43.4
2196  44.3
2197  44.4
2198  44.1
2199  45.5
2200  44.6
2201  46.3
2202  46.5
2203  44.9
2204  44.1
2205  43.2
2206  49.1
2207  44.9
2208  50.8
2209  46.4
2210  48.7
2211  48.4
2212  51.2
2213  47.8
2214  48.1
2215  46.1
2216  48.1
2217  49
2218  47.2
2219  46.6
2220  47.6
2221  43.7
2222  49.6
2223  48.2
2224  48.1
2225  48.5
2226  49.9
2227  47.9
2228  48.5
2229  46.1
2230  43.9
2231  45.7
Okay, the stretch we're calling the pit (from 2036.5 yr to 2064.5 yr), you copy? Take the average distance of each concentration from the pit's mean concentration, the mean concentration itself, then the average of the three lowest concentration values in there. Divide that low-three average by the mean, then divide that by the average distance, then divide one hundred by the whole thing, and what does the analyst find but 123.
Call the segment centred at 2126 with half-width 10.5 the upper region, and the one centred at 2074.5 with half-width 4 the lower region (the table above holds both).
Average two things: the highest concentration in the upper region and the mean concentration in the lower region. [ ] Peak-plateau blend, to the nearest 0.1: 39.6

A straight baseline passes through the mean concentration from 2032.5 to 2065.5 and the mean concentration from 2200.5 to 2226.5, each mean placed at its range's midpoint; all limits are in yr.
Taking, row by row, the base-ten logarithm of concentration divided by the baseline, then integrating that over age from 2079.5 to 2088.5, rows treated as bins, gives 0.12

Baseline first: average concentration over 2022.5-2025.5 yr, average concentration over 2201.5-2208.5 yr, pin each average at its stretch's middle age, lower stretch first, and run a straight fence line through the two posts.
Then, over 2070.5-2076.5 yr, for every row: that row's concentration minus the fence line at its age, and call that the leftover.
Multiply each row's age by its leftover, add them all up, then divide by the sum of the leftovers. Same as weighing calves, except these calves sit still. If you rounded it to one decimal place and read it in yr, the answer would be 2073.2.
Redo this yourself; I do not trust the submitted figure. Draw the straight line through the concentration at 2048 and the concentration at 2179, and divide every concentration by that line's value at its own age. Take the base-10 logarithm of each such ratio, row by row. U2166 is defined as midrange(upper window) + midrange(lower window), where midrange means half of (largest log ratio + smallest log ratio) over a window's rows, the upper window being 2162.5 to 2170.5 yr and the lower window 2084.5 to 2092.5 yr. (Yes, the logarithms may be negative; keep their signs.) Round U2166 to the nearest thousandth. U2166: 0.055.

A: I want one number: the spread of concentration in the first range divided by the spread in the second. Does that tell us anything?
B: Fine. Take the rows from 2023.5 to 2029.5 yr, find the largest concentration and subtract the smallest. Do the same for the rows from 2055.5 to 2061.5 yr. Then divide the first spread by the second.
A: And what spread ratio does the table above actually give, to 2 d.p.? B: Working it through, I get 1.28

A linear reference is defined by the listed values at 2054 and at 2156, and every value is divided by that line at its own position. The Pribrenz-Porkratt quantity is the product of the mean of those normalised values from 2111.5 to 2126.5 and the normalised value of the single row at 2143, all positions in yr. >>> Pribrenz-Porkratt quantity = 0.95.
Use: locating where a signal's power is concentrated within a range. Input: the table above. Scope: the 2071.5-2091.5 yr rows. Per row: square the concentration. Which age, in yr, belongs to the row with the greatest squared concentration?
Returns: 2088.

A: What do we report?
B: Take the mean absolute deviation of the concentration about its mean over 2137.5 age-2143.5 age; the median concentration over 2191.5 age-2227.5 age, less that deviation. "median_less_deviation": 46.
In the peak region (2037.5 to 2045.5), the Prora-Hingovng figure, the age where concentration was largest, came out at 2040 yr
